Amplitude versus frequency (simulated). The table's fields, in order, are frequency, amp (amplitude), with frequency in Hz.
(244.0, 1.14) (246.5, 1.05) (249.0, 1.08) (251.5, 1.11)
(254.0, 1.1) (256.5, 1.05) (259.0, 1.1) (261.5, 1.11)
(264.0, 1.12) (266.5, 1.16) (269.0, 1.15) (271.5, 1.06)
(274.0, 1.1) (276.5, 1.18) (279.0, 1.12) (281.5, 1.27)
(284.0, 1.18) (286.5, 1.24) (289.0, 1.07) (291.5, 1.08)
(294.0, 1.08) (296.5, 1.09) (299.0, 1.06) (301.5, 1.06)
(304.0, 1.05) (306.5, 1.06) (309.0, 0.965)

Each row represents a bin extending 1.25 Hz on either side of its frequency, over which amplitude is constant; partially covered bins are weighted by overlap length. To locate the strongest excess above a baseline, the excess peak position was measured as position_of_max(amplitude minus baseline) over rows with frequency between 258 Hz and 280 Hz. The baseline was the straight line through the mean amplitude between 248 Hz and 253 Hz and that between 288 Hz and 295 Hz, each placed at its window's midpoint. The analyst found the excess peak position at 276.5 Hz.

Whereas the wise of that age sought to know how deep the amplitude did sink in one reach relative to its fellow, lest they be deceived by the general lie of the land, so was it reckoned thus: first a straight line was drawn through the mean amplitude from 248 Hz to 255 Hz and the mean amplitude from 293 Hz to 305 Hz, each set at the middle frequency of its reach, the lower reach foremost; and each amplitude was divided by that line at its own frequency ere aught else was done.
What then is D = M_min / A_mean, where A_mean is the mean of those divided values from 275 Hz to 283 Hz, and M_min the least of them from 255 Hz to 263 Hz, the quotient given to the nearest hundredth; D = 0.87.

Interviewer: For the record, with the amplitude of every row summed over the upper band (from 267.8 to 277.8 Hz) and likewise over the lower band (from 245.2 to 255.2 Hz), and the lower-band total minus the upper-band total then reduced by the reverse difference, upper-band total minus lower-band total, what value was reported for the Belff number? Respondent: -0.3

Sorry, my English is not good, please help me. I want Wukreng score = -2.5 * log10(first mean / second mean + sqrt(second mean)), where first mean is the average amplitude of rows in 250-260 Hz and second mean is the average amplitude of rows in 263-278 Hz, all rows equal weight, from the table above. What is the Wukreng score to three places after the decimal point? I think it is -0.768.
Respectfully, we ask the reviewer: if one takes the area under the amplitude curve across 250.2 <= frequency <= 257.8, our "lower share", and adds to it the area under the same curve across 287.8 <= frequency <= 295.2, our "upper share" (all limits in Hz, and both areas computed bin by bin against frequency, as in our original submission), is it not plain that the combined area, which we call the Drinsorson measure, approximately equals 16.2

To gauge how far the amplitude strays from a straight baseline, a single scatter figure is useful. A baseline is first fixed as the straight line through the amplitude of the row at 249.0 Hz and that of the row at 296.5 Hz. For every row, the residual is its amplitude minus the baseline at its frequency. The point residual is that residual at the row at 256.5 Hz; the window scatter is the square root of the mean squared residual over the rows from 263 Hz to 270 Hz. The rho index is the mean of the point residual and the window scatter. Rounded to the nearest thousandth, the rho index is 0.015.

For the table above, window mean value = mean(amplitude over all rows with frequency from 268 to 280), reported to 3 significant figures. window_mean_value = 1.12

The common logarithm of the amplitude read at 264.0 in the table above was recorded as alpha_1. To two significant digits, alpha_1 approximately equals 0.049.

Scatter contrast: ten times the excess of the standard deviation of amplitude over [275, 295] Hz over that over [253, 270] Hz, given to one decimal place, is 0.4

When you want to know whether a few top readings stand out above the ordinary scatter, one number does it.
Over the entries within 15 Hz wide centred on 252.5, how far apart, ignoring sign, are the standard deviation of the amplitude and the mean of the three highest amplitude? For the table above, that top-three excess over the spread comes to 1.08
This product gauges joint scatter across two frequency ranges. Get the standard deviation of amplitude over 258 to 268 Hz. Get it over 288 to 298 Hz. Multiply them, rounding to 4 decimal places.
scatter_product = 0.0002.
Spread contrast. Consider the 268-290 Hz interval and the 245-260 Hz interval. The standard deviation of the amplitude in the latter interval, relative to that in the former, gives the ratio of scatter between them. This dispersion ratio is 0.4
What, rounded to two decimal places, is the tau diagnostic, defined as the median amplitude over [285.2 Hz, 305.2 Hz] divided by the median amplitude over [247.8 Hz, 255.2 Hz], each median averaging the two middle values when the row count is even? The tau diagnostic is 0.98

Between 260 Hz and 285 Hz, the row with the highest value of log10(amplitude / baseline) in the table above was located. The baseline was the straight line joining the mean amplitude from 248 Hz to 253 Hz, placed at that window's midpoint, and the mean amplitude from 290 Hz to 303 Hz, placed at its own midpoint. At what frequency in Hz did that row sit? 281.5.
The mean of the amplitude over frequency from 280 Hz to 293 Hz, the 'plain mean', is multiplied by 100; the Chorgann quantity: 117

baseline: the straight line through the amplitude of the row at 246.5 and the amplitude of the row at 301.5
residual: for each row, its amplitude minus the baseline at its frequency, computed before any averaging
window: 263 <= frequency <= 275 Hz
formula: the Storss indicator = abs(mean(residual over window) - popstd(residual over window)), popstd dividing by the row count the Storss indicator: 0.028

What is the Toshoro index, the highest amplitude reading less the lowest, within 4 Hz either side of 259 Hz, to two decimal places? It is 0.06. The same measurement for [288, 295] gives 0.01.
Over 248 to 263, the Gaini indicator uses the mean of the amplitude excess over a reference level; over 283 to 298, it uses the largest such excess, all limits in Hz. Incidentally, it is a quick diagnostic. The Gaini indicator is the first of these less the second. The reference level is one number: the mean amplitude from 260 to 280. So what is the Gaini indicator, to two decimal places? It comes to -0.15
